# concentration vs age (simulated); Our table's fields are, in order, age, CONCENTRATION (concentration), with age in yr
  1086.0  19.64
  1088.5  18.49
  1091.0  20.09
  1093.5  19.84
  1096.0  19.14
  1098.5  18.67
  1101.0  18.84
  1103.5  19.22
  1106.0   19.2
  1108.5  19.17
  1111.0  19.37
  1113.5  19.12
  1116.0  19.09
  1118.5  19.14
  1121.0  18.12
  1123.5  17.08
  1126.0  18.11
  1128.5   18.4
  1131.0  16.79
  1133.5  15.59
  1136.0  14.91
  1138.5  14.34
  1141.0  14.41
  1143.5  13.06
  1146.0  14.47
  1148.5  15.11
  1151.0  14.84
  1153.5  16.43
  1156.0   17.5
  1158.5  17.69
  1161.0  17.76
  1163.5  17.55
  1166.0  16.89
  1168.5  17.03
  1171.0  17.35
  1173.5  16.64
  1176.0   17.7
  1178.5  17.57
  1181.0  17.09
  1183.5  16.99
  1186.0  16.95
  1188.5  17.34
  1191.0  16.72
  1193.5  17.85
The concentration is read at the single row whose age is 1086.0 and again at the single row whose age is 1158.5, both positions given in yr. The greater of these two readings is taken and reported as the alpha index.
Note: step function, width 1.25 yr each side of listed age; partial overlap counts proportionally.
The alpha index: 19.6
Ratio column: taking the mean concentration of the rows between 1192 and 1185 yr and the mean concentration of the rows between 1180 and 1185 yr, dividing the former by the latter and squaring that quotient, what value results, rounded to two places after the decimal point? 1.00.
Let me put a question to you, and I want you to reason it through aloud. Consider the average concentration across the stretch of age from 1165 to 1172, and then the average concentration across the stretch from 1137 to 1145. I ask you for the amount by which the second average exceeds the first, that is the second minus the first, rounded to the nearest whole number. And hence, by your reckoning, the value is -3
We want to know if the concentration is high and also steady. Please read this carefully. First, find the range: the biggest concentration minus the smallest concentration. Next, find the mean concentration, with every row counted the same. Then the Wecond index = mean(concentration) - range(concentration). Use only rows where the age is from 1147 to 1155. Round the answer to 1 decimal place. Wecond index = 13.9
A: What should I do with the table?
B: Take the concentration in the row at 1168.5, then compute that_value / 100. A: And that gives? 0.170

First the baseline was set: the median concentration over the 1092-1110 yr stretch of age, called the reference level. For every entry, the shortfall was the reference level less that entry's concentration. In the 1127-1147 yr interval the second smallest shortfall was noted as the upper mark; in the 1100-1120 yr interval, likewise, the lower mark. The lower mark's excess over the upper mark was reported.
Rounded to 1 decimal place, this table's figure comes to -2.4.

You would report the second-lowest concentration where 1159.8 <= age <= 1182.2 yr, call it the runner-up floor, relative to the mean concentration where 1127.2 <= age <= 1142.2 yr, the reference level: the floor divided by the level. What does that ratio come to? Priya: 1.07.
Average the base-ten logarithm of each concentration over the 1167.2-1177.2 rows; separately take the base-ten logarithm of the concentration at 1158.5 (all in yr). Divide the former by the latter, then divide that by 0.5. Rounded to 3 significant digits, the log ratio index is 1.98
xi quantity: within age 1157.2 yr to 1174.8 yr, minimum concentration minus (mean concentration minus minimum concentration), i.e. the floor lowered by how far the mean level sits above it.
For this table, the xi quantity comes 16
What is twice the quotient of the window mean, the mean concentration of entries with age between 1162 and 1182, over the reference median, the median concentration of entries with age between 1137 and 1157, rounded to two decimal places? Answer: 2.35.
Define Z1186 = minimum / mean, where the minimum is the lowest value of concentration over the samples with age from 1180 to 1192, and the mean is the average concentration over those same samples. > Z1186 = 0.982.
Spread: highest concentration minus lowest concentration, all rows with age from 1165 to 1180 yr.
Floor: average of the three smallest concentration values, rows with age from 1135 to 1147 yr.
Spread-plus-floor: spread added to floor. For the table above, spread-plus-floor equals 15.0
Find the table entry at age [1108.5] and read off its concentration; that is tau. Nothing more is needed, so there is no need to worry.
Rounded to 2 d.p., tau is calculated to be 19.17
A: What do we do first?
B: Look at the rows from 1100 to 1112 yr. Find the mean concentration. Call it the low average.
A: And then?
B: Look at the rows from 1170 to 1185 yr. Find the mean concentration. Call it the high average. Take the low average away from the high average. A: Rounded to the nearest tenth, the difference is -1.9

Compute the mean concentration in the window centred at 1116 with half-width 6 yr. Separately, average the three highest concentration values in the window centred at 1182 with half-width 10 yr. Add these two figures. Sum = 36.5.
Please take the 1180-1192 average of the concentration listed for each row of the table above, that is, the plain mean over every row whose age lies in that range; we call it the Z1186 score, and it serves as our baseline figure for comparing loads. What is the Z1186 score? 17.0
